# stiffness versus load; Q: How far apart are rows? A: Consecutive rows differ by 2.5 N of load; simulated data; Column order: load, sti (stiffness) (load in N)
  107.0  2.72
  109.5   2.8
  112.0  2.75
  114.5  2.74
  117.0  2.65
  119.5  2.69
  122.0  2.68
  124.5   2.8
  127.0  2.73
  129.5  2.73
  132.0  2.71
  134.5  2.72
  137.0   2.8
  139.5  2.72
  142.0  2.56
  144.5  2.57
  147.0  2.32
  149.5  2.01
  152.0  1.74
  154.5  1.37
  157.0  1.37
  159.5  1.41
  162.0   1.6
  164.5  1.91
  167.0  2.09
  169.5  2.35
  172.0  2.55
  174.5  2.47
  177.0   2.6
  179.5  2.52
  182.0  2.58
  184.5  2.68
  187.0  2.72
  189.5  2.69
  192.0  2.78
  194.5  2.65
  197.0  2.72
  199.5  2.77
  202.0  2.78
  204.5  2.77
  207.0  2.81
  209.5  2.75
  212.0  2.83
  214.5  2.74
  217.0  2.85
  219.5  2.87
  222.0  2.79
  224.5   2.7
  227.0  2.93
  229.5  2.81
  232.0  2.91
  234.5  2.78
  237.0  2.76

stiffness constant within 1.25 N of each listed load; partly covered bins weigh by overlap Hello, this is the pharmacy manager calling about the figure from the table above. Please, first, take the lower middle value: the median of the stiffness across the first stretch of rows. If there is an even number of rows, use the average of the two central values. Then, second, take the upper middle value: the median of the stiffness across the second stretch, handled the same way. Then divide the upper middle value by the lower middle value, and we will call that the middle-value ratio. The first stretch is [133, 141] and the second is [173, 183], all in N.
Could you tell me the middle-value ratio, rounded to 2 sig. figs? 0.94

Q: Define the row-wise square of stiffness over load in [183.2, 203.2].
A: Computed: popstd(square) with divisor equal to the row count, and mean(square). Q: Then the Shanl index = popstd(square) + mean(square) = 7.67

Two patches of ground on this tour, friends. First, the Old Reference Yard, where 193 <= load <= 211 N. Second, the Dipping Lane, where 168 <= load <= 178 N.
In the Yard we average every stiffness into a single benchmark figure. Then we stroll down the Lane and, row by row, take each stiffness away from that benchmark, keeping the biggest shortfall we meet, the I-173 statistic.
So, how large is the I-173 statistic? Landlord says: 0.4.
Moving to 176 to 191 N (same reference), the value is 0.2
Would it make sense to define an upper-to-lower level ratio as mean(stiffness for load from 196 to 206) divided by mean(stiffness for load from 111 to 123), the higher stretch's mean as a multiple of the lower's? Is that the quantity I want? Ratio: 1.02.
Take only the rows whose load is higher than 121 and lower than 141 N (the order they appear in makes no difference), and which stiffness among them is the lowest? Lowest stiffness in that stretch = 2.68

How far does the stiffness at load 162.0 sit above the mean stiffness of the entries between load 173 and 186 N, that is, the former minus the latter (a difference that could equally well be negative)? -1.0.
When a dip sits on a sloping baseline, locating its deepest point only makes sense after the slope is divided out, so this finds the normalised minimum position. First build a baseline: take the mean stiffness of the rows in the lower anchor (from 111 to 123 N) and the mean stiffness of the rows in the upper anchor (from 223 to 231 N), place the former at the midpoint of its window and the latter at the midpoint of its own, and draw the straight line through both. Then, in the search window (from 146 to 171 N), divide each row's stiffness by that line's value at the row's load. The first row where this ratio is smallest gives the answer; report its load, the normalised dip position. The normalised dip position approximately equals 157.0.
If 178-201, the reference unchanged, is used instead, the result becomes 179.5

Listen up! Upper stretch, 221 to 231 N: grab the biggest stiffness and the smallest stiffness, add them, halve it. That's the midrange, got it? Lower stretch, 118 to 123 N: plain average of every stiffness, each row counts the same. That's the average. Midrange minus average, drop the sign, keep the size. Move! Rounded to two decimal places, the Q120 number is 0.13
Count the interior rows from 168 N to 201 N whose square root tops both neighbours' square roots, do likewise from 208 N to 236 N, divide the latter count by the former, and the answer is 1.0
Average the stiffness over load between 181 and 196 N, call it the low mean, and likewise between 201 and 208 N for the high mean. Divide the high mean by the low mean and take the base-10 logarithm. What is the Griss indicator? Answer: 0.016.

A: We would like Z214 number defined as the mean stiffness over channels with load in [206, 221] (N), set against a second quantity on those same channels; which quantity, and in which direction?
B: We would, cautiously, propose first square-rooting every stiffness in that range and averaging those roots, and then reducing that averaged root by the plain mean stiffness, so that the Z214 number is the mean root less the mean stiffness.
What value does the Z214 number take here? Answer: -1.13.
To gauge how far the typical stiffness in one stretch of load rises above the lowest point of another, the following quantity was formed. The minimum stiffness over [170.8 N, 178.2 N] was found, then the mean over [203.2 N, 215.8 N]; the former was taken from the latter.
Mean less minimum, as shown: 0.3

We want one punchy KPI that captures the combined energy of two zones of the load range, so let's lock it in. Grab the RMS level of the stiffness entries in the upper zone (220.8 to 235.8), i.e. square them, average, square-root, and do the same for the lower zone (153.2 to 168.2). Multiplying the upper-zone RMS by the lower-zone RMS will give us 4.7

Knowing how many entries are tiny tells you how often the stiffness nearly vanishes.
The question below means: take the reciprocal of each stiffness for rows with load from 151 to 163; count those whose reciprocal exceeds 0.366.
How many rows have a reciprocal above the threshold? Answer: 5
